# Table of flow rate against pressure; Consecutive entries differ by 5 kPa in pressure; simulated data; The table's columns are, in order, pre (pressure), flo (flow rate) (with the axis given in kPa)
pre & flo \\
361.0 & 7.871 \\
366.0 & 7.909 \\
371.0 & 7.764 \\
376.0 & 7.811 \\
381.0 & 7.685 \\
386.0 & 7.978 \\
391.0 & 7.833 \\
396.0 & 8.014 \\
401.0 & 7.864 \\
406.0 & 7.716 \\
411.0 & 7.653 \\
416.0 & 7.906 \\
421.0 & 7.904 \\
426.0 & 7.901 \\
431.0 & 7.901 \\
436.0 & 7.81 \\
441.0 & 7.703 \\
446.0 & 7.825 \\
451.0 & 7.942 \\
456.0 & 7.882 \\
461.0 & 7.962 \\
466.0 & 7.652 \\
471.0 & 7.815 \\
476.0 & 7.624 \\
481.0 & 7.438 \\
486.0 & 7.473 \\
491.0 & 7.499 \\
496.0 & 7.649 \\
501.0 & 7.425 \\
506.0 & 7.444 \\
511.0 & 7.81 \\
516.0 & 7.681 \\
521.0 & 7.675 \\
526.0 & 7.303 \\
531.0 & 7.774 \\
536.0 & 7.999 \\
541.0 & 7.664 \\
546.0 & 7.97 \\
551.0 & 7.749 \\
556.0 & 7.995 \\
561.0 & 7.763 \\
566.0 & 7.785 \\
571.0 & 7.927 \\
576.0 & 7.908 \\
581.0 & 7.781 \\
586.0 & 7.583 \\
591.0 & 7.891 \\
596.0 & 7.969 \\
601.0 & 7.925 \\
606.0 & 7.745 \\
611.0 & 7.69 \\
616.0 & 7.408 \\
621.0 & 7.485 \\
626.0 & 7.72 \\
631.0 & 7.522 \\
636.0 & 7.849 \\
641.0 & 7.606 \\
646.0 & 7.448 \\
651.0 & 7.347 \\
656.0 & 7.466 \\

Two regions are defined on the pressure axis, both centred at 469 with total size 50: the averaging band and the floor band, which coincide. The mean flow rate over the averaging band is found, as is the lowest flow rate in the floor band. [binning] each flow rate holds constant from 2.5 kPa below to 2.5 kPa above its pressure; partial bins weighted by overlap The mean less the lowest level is 0.27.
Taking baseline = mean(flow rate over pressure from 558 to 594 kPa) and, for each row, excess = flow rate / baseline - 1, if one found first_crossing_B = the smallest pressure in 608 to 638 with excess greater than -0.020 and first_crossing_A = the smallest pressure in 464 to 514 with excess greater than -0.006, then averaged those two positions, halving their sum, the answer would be 541.0 kPa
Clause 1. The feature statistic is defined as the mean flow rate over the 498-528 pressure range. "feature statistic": 7.56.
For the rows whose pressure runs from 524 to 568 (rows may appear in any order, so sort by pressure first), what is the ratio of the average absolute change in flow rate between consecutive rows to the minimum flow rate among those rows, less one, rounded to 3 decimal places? -0.965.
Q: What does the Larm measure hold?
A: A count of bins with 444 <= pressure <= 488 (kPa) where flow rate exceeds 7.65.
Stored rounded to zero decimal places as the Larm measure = 6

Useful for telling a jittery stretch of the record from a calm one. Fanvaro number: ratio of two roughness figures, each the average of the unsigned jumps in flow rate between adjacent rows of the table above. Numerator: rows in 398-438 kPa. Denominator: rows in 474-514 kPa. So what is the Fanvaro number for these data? 0.56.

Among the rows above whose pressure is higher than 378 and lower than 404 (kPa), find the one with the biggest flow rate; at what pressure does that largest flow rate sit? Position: 396.0 kPa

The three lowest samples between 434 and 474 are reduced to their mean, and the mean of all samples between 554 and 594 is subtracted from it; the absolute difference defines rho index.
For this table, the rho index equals 0.11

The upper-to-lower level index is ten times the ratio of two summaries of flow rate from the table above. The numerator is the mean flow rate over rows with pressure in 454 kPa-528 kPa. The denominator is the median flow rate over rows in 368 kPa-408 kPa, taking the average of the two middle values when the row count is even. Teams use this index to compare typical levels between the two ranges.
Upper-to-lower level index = 9.7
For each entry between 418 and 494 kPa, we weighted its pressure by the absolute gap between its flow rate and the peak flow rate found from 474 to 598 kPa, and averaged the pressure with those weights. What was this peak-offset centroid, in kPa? 467.6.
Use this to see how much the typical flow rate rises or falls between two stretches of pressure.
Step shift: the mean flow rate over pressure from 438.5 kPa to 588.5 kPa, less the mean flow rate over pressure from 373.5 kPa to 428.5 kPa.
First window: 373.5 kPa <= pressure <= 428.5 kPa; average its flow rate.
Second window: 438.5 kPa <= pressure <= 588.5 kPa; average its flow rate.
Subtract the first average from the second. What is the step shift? -0.12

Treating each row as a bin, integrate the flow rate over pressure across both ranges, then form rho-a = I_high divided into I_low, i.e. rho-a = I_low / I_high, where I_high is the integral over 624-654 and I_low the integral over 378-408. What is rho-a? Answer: 1.04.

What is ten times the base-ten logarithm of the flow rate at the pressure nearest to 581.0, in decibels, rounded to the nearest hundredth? 8.91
